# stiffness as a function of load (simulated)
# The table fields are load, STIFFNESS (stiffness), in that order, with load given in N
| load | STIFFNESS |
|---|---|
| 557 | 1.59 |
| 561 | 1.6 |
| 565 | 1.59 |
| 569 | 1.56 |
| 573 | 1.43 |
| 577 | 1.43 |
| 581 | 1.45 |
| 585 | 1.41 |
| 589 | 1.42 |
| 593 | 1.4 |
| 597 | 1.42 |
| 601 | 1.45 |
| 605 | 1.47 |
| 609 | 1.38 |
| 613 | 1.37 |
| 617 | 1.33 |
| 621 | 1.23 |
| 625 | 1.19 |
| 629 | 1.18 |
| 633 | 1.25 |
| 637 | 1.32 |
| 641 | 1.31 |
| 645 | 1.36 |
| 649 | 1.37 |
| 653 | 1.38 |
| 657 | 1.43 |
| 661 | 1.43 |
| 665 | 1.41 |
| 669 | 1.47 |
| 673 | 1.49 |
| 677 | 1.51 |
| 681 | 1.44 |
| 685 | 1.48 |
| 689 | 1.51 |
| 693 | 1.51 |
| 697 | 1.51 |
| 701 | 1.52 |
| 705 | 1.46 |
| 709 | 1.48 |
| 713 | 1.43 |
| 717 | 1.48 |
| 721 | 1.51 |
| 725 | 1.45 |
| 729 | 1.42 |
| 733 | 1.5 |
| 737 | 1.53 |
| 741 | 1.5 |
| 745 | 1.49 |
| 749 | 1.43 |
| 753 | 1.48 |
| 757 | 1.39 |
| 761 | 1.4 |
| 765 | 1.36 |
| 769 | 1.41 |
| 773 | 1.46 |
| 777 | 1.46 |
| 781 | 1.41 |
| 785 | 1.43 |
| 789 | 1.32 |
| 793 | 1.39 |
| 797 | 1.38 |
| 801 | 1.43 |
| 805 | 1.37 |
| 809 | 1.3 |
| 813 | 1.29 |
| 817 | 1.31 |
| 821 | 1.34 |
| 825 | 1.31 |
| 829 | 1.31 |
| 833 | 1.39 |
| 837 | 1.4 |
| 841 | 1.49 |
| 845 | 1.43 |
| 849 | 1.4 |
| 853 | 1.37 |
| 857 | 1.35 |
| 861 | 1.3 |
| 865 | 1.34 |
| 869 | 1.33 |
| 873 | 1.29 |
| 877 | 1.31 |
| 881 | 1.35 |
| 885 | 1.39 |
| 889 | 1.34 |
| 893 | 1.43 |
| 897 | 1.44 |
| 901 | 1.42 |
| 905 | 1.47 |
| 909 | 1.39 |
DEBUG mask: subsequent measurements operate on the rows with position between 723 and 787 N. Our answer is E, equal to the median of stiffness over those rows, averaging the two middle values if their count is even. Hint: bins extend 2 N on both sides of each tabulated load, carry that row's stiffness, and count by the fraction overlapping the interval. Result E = 1.44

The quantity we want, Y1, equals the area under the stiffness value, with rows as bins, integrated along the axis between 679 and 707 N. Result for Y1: 42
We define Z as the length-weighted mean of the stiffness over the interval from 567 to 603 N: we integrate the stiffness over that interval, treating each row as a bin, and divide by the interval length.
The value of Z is 1.44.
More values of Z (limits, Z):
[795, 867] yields 1.36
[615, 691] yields 1.37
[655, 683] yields 1.45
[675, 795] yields 1.46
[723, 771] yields 1.45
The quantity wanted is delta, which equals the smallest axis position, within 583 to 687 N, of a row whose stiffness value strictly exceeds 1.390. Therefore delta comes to 585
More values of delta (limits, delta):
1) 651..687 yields 657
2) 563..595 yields 565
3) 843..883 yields 845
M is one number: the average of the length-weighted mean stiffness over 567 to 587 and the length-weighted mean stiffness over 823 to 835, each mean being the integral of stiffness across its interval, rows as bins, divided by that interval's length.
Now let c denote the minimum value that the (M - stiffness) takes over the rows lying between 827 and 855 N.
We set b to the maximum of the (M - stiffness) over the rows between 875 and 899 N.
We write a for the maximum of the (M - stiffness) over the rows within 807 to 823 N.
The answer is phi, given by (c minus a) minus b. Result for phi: -0.29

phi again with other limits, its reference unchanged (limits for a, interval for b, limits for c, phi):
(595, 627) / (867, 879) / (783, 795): -0.35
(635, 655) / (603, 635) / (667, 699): -0.42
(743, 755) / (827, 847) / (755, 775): -0.12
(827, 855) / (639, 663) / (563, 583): -0.37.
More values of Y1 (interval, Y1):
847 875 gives 38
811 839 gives 37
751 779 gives 40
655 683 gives 41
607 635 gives 36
